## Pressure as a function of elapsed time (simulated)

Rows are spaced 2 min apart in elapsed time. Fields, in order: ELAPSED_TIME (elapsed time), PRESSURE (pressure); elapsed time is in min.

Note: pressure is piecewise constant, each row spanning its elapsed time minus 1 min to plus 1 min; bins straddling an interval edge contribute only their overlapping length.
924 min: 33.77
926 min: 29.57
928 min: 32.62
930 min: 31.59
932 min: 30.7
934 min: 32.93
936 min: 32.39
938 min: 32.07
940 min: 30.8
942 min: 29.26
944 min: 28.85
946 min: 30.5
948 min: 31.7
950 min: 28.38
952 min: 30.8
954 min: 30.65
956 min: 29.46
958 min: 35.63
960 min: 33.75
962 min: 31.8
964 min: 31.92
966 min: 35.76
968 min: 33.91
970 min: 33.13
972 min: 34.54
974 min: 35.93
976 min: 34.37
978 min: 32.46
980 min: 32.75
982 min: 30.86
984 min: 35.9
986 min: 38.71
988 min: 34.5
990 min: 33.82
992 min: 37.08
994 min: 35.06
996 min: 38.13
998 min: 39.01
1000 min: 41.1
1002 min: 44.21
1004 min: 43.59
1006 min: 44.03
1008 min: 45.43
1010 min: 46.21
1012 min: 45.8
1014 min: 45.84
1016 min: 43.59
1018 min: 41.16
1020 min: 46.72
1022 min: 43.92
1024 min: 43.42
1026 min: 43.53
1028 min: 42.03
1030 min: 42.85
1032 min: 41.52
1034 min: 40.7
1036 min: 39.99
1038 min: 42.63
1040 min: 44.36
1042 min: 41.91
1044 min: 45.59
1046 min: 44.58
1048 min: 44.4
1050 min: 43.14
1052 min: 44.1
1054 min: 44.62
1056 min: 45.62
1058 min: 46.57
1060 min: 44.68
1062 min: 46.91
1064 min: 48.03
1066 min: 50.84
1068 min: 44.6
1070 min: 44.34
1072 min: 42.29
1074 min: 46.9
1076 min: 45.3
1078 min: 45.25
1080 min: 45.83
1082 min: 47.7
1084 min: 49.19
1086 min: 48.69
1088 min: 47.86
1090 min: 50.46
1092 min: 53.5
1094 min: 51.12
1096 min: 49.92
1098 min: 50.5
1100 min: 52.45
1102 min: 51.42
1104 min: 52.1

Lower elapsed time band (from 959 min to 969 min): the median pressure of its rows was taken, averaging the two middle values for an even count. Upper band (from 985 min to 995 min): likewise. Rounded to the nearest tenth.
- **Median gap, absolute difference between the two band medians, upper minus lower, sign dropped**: 1.3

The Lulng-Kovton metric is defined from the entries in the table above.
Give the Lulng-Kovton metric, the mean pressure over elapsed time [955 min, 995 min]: 34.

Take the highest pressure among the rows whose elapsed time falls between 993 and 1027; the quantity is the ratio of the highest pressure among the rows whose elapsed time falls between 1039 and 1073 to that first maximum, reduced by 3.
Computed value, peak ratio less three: -1.91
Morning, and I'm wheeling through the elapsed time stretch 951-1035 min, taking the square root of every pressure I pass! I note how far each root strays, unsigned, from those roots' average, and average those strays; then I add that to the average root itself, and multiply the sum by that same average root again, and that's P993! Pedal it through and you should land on 40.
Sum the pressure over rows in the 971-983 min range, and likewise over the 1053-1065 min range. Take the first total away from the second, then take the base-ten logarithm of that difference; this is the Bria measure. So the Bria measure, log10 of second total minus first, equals 1.88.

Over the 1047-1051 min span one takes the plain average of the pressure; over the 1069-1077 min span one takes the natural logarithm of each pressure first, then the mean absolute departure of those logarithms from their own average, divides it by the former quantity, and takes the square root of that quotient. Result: 0.027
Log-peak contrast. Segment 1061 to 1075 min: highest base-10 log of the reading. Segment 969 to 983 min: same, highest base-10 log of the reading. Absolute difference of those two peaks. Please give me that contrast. 0.15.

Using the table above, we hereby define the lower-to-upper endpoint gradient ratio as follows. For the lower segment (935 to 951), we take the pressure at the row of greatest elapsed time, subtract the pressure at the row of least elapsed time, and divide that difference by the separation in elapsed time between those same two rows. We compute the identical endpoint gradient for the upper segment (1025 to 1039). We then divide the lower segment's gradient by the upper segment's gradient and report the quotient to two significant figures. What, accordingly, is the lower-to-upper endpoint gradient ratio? 3.8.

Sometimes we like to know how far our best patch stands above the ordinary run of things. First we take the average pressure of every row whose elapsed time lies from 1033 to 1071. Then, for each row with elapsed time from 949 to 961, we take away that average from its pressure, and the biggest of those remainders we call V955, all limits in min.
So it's -9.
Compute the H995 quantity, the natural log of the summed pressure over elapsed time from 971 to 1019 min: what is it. 6.8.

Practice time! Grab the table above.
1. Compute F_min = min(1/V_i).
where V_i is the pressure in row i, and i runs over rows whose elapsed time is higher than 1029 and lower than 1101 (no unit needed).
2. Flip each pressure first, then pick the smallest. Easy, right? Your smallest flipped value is 0.019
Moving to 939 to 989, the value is 0.026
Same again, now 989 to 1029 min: 0.021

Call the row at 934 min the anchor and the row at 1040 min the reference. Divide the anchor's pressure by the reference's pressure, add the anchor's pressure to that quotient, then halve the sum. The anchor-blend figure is 16.8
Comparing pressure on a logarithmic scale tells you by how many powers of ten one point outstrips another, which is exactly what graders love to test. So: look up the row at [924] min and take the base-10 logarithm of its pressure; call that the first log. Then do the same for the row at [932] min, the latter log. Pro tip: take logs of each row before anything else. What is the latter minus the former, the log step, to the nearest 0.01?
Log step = -0.04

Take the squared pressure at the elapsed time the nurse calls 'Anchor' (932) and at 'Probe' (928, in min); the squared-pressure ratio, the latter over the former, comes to 1.13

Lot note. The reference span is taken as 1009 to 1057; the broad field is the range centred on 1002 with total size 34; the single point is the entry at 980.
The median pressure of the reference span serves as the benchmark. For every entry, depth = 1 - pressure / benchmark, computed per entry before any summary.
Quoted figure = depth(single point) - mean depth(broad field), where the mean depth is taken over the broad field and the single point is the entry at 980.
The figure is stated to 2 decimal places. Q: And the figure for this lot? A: 0.19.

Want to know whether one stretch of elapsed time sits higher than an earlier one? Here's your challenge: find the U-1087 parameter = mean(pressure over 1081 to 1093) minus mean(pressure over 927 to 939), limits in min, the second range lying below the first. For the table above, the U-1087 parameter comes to 18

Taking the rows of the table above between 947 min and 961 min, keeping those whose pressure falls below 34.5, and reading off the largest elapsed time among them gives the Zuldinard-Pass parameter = 960 min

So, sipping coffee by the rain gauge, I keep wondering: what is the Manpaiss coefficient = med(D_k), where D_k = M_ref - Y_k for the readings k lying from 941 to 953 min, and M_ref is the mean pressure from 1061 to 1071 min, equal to 17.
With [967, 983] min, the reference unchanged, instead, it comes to 13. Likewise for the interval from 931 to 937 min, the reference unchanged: 15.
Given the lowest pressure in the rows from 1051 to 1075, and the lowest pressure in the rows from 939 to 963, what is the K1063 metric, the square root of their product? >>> 34.6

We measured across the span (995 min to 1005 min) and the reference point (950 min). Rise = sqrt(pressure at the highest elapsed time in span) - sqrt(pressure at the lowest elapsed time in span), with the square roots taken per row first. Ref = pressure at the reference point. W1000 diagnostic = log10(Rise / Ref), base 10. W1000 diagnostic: -1.8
